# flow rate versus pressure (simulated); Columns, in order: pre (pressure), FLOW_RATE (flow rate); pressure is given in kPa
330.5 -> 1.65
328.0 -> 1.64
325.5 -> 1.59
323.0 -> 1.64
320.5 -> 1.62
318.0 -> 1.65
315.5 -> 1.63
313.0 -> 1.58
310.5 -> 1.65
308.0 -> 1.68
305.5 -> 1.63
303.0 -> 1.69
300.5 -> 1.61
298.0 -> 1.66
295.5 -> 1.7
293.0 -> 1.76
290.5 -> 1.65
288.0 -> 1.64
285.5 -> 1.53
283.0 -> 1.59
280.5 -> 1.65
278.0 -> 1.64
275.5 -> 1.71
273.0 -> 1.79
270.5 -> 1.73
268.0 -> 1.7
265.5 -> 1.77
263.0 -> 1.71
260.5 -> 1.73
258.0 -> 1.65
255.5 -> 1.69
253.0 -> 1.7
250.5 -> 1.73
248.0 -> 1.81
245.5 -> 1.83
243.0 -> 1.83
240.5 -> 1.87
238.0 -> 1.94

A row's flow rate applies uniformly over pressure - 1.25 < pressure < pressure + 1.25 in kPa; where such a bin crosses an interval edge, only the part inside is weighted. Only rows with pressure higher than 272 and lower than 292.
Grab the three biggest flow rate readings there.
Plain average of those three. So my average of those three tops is 1.72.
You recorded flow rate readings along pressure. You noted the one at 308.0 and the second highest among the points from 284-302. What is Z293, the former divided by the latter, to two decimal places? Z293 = 0.99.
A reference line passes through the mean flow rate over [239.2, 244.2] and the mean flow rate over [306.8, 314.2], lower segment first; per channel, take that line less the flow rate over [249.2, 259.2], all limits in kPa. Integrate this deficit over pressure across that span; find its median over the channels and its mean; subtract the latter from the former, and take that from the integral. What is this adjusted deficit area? 1.19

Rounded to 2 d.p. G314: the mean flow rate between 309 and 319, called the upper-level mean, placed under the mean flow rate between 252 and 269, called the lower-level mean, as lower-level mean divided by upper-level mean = 1.05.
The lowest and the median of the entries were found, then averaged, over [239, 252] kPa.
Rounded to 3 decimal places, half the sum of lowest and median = 1.780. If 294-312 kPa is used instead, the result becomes 1.635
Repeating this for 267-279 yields 1.675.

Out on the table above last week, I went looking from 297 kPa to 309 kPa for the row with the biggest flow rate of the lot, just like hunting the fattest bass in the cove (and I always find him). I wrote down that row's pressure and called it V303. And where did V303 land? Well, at 303.0 kPa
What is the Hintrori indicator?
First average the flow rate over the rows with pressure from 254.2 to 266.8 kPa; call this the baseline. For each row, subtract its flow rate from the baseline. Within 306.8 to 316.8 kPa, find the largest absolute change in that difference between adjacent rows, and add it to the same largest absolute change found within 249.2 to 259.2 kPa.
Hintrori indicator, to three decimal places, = 0.110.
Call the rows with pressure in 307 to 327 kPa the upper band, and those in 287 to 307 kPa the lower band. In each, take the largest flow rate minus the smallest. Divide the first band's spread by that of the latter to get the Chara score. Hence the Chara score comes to 0.67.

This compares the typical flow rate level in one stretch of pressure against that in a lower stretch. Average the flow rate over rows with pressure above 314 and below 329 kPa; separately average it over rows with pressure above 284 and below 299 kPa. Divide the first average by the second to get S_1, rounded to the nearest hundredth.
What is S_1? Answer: 0.98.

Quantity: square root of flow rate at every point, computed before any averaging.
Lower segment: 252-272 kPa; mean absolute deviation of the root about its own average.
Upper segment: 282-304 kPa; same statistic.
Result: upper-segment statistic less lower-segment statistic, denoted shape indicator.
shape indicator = 0.010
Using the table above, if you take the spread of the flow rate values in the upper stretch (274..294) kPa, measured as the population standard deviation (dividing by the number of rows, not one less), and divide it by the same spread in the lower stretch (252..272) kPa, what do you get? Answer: 1.98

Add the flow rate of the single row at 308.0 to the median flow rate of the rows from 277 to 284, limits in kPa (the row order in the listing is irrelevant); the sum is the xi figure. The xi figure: 3.32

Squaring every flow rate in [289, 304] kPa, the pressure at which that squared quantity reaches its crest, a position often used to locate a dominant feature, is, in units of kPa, 293.0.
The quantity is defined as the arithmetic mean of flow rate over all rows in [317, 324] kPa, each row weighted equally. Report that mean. 1.64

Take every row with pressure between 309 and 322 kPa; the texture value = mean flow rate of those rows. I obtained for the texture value 1.63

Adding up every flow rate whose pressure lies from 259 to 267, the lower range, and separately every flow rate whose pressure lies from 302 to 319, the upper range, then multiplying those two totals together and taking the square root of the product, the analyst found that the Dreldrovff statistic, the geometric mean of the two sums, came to 7.7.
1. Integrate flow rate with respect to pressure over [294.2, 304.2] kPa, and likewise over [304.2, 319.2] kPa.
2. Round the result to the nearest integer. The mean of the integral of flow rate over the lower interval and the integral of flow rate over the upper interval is 21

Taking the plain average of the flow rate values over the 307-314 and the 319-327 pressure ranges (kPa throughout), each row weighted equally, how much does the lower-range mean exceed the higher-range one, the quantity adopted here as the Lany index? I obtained 0.02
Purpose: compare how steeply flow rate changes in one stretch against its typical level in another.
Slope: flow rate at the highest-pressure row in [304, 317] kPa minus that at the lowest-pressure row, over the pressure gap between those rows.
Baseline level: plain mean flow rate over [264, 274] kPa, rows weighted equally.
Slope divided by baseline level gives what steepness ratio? 0.0000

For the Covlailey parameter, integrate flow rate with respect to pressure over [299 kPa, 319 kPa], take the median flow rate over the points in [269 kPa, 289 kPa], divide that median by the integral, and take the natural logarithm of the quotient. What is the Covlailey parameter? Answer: -2.99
